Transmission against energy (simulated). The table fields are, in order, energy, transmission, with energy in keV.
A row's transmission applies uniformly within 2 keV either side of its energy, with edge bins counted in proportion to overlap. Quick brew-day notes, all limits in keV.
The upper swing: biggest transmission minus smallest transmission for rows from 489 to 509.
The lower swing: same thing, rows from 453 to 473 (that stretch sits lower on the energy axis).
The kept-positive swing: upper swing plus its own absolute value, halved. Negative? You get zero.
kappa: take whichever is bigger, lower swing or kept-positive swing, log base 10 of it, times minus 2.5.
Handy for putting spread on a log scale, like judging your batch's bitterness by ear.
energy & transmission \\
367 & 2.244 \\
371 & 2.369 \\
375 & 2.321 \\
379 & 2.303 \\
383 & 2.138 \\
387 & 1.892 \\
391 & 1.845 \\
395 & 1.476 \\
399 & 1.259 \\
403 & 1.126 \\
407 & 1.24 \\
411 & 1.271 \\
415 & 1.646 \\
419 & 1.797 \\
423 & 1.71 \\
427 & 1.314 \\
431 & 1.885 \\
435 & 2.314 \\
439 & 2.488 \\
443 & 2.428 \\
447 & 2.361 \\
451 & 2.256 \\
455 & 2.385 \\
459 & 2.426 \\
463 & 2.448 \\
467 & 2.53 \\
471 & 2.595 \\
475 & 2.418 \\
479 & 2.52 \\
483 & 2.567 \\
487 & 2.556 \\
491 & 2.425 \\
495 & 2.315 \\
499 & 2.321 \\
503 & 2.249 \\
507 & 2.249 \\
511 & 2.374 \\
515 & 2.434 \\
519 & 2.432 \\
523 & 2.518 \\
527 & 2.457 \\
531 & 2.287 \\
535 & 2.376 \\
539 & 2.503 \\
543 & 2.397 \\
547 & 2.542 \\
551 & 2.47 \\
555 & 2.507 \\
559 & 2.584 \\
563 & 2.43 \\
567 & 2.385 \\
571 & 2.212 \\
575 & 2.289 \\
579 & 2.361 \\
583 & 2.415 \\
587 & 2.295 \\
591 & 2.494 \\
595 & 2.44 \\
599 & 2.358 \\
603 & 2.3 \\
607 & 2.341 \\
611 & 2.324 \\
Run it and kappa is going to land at 1.69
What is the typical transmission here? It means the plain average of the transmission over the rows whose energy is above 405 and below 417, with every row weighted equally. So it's 1.39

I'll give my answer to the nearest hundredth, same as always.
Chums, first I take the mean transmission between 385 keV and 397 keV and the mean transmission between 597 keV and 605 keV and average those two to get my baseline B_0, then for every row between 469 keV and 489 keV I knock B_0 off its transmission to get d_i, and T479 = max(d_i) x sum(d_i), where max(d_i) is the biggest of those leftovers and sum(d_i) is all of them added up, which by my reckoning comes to 1.40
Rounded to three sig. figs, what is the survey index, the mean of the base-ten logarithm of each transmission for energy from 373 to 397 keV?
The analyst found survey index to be 0.295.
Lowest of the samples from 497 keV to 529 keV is 2.249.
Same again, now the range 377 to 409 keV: 1.126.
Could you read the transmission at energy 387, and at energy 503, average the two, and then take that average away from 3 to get 0.93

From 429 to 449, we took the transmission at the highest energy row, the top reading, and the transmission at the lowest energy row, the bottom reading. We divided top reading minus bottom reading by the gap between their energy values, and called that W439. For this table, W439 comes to 0.030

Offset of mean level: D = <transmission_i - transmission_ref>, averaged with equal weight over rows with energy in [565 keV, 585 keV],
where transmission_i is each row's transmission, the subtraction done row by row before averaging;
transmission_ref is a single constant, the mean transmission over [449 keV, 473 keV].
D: -0.11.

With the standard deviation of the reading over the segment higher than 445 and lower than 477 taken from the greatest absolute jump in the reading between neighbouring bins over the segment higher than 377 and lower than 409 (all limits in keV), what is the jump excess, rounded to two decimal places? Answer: 0.27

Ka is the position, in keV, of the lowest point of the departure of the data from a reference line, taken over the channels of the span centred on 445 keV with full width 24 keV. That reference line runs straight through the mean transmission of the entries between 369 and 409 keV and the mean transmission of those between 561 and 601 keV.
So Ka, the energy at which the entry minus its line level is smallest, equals 451 keV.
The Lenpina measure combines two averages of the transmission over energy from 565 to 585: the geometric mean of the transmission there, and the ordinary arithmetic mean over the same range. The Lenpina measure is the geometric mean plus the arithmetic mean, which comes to 4.66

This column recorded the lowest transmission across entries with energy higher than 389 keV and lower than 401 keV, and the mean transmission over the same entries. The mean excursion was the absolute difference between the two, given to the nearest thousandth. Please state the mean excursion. 0.268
